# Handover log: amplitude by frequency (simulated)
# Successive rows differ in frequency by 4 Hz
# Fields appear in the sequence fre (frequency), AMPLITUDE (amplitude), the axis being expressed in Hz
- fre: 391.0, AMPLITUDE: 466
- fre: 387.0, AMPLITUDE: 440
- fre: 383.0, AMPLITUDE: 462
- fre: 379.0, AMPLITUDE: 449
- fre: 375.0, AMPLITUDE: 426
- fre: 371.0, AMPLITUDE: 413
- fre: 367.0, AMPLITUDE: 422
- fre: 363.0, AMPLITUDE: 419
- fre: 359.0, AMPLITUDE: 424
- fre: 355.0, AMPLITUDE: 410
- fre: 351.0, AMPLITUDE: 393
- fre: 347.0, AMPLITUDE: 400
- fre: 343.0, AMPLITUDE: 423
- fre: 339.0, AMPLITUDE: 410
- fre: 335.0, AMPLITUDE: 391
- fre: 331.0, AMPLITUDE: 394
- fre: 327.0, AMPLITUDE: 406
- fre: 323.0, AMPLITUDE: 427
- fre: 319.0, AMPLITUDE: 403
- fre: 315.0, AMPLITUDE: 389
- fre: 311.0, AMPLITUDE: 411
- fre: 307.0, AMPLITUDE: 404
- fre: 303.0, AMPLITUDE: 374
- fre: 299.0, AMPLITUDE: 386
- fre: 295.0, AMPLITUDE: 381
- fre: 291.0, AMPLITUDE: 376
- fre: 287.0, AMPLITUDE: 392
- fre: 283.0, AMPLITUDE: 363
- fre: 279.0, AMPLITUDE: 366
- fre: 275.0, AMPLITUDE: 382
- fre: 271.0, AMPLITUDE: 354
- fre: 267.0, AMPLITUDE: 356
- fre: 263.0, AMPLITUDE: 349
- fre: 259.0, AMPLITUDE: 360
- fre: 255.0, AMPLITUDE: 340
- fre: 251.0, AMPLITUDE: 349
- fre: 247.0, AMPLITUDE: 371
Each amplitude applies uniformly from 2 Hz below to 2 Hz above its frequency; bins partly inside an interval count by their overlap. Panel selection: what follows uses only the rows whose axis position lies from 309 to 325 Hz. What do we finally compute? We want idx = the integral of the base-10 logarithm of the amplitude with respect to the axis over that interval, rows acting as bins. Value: 42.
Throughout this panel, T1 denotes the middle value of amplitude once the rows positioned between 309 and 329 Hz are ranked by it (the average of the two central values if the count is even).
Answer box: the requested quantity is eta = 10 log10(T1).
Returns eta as 26.1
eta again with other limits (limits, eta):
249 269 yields 25.4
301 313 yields 26.1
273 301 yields 25.8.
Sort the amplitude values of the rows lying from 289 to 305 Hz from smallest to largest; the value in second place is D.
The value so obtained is 376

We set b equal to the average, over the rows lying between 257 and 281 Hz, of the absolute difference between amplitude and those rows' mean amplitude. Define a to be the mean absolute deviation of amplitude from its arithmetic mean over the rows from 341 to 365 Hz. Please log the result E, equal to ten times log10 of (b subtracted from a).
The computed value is 2.9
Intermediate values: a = 10.5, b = 8.6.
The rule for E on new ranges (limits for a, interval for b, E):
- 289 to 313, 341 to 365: 3.1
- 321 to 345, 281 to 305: 5.8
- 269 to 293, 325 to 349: 3.4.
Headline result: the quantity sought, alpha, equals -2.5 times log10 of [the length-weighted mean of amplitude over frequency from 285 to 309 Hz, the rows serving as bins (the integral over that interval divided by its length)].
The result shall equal -6.47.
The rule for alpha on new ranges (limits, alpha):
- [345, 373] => -6.54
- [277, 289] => -6.43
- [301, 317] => -6.49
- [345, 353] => -6.50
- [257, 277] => -6.39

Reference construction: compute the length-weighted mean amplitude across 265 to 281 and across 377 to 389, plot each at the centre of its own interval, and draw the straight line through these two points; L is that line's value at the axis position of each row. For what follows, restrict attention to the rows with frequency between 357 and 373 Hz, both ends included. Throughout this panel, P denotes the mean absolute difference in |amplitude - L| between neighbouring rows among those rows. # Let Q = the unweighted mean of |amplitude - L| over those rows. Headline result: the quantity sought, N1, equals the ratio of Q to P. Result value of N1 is 2.47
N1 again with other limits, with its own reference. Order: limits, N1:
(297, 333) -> 0.94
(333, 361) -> 1.35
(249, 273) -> 1.41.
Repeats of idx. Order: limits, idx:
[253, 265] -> 31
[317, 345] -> 73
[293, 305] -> 31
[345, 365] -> 52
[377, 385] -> 21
